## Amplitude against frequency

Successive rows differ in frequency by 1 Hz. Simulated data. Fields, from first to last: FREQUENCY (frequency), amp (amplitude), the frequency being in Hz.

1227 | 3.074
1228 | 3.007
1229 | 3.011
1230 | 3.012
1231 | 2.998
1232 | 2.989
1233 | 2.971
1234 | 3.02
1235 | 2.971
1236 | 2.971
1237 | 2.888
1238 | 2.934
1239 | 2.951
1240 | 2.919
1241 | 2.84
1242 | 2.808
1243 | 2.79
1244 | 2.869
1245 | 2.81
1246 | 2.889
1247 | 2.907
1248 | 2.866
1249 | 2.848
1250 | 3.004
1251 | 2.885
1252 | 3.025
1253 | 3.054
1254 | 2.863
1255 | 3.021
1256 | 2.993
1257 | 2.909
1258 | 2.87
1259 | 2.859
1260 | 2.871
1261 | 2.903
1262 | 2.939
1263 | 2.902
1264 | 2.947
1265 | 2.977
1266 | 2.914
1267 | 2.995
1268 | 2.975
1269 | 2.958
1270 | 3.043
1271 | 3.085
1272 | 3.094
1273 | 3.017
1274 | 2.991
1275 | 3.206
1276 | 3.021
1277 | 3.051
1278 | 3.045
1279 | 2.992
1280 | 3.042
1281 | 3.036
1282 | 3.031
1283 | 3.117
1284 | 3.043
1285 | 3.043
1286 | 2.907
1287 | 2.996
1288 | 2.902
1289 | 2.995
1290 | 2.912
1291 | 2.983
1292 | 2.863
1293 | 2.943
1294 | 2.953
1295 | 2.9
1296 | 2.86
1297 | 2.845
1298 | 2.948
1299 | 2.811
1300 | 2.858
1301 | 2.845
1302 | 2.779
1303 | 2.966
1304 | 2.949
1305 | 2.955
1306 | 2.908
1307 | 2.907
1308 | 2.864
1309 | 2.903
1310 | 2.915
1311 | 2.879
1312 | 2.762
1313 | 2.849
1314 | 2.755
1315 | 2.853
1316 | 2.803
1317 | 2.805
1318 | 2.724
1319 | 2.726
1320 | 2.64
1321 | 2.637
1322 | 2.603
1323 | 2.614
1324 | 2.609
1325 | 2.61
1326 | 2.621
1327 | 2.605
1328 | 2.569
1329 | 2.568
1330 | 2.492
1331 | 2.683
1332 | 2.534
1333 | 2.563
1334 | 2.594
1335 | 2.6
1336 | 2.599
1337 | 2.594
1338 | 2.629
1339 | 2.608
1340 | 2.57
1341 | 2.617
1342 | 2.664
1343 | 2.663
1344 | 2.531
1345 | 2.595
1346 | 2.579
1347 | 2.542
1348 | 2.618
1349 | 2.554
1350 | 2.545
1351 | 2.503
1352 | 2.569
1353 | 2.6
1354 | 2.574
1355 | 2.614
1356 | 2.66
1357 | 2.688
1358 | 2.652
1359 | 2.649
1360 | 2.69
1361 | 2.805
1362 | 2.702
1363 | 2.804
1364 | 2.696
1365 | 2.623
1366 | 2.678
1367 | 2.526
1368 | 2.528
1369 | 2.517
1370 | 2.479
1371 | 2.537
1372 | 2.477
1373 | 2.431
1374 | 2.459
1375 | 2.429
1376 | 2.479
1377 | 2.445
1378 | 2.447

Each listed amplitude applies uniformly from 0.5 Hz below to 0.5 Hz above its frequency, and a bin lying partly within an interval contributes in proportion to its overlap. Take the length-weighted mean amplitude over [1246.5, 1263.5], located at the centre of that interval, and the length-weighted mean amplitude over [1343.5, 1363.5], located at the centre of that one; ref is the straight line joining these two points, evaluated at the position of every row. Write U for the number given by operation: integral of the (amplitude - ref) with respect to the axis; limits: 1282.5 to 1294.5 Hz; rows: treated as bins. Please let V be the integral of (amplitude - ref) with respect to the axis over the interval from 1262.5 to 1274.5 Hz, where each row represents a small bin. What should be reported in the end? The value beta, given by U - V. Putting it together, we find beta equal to 0.5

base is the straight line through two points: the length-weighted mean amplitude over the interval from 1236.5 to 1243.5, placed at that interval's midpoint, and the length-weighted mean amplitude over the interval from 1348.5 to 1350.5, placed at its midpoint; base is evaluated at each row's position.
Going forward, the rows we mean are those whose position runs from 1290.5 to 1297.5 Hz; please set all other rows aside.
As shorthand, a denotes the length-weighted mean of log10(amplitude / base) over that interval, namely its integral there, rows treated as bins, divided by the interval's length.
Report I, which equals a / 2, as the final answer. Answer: 0.015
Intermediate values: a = 0.030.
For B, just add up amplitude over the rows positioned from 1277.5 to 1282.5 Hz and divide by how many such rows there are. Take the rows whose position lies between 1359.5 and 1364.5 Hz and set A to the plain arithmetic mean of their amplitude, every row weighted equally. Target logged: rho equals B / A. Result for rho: 1.11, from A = 2.74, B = 3.0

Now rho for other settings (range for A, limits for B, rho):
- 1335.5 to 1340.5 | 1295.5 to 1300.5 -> 1.10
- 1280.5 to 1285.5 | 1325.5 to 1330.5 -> 0.84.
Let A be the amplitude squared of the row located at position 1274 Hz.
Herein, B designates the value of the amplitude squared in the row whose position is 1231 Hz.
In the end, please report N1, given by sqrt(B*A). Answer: 9.0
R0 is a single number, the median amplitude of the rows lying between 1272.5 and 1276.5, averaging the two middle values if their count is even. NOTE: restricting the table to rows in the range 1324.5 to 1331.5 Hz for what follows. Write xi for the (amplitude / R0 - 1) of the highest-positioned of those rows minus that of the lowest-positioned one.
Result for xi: 0.024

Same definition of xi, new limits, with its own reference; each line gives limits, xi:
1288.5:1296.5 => -0.045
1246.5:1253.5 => 0.049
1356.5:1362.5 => 0.005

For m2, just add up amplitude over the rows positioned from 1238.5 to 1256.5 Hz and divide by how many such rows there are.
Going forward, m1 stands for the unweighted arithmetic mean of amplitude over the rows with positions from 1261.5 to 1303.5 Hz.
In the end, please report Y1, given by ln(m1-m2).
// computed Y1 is -2.8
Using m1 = 2.97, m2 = 2.91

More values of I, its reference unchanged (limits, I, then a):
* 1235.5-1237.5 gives 0.003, 0.006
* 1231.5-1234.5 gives 0.007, 0.014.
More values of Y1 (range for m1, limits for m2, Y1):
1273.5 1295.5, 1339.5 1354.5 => -0.9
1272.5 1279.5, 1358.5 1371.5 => -0.9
